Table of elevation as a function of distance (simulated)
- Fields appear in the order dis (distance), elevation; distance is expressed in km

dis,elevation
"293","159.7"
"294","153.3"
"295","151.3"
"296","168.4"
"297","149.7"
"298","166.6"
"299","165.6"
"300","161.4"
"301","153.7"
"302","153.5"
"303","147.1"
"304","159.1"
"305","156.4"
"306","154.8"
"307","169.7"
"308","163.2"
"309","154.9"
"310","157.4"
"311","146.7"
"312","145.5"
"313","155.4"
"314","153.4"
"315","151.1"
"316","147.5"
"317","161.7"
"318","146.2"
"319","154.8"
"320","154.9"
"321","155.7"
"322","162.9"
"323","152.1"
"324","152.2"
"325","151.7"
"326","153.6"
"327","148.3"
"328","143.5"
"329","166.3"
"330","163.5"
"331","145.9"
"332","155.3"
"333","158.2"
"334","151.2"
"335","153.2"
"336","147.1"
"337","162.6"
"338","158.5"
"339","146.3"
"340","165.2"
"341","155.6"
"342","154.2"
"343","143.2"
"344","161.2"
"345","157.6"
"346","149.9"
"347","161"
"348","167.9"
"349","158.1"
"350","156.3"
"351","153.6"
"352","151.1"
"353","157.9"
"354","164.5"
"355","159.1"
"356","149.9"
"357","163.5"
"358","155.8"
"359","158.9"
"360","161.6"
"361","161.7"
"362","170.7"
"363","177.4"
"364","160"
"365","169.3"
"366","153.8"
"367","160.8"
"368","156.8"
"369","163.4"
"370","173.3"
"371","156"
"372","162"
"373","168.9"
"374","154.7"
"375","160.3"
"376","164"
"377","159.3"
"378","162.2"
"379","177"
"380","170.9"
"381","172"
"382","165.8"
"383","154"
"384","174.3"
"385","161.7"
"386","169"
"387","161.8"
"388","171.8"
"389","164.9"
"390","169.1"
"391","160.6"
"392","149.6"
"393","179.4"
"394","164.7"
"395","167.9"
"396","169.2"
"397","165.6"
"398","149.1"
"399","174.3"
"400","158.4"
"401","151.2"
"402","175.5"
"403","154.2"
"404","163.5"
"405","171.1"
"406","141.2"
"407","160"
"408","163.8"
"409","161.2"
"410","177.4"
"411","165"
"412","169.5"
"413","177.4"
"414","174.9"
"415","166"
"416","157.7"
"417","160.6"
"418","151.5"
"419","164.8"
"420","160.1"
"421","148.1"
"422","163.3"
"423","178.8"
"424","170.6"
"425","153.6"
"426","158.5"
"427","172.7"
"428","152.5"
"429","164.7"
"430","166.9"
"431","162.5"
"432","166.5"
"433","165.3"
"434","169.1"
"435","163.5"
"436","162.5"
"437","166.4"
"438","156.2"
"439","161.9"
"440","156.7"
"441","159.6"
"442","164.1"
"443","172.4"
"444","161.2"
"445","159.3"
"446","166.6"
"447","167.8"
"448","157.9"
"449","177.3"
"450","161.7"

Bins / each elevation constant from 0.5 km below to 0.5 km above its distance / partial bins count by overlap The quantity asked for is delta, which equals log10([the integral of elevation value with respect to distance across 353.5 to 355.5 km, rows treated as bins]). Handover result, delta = 2.51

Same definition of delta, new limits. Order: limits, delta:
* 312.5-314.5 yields 2.49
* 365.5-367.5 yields 2.50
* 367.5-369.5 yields 2.51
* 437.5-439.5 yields 2.50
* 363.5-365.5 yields 2.52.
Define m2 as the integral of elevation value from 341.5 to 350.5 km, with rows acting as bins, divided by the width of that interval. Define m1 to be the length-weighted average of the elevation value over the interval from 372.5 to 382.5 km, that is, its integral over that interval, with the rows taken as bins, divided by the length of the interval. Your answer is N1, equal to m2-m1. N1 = -9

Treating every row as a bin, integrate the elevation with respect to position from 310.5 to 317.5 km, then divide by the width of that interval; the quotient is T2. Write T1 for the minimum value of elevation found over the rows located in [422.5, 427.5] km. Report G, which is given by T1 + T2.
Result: 305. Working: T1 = 153.6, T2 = 152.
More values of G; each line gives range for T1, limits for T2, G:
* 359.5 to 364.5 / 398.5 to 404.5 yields 323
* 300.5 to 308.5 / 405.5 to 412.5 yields 310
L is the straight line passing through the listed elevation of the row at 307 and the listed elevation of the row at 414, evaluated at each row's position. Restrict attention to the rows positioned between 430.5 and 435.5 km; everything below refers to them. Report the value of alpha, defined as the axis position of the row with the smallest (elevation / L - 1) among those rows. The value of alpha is 431 km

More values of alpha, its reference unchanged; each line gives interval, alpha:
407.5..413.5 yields 409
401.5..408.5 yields 406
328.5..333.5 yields 331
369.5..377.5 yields 374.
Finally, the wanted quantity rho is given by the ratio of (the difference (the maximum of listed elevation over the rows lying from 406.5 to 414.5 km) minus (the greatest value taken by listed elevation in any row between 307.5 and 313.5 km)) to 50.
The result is 0.28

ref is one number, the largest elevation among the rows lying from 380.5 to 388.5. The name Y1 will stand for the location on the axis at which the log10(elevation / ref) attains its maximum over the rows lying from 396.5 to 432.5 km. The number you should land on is 423 km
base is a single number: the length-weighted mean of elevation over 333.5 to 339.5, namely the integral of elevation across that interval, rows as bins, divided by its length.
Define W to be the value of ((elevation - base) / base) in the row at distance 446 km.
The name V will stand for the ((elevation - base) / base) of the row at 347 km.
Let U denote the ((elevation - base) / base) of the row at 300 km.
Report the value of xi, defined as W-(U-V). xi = 0.09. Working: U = 0.05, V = 0.05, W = 0.088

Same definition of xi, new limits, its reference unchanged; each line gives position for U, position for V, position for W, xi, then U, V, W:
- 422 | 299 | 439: 0.07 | 0.07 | 0.08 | 0.057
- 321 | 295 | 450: 0.03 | 0.02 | -0.01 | 0.056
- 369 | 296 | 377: 0.07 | 0.07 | 0.10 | 0.040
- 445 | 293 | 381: 0.13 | 0.04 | 0.04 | 0.123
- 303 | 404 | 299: 0.19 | -0.04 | 0.07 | 0.081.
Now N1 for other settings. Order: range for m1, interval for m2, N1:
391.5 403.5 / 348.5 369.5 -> -3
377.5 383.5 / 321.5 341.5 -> -12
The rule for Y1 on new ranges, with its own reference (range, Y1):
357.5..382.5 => 363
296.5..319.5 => 307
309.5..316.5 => 310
